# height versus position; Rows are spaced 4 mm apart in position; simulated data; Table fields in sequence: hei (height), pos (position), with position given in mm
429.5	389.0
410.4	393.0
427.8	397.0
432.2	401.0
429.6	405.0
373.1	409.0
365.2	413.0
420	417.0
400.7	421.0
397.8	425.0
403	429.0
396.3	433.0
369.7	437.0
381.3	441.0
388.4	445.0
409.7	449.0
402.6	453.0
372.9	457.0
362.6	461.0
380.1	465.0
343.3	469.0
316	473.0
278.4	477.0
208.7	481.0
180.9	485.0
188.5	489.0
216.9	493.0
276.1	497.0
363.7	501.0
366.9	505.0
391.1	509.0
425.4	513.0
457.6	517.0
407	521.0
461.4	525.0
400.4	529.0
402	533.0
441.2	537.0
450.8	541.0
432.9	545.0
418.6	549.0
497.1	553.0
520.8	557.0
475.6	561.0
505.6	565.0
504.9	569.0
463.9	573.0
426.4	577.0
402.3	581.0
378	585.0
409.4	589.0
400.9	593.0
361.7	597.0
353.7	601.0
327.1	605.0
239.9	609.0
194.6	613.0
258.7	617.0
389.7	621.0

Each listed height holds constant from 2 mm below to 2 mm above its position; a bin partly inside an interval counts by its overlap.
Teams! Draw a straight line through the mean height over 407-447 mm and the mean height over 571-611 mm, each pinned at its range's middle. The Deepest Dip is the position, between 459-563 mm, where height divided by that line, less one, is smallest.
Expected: 485.0 mm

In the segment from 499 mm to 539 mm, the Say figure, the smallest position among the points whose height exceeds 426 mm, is 517.0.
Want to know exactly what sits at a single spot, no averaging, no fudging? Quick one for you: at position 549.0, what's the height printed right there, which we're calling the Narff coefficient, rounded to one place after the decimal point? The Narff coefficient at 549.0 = 418.6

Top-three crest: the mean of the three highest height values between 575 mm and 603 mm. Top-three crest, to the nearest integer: 413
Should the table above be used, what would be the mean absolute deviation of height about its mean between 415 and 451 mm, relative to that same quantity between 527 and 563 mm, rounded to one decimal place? 0.3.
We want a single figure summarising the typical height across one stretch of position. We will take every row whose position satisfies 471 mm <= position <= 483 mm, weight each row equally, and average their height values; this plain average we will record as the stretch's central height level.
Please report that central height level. 268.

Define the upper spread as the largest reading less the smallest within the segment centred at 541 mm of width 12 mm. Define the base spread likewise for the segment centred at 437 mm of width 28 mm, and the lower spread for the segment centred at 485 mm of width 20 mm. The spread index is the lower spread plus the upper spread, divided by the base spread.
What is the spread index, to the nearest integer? 3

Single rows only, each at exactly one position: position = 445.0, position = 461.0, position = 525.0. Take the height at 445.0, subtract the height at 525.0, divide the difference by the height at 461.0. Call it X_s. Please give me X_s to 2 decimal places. -0.20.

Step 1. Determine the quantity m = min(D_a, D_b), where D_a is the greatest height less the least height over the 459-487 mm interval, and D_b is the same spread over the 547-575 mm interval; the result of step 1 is 102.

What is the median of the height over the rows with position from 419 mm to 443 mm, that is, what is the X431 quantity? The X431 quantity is 397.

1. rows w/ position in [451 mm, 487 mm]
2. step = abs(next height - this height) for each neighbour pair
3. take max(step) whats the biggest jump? 70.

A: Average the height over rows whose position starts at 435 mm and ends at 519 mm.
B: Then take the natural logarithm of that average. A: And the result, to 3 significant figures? 5.82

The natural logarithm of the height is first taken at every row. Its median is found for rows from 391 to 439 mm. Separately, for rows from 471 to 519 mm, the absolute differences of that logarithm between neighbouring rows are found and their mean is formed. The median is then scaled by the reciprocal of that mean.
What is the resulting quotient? 44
